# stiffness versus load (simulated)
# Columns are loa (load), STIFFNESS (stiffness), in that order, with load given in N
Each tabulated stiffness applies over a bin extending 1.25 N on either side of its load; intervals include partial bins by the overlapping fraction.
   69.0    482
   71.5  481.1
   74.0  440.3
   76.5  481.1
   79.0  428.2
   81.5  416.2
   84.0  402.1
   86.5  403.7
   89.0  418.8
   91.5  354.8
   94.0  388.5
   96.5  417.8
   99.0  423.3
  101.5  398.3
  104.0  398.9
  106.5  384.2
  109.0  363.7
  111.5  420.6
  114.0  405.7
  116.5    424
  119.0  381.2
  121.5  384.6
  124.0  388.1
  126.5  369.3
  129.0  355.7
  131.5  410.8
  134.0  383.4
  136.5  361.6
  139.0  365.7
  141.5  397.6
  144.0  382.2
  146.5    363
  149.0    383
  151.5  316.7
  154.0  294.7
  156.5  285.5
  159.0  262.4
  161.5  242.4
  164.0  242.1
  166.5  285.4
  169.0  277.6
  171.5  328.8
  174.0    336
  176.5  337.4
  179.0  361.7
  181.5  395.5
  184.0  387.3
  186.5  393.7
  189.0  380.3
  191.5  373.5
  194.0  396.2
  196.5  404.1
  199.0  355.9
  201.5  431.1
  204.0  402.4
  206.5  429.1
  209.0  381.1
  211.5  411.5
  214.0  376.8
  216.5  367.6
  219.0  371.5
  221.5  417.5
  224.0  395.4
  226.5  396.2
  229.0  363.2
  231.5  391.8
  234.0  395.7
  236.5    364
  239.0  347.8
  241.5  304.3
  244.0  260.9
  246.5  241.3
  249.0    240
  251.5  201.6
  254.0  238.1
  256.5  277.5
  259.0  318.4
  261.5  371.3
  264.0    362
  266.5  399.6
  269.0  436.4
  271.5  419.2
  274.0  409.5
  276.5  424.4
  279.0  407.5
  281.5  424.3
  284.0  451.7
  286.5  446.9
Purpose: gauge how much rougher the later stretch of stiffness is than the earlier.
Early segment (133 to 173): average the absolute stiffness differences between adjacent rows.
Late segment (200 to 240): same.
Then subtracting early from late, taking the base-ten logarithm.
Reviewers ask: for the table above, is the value -0.26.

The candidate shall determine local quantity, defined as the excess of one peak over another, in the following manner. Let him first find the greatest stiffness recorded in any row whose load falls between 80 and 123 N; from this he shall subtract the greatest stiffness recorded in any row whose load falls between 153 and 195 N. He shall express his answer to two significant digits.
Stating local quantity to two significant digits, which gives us 28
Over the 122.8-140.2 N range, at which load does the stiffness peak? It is 131.5 N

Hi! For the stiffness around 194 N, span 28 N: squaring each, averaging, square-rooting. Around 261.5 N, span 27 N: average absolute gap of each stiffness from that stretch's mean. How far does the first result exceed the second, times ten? 3243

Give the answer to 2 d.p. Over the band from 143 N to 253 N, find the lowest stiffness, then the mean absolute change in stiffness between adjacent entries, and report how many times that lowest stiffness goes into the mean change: 0.12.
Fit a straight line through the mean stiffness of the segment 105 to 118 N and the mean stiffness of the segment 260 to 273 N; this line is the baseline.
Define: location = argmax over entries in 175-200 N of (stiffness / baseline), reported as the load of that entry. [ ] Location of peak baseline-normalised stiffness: 196.5 N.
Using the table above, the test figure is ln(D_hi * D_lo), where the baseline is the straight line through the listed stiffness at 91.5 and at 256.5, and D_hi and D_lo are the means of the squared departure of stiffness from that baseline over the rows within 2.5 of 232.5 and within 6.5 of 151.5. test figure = 16.5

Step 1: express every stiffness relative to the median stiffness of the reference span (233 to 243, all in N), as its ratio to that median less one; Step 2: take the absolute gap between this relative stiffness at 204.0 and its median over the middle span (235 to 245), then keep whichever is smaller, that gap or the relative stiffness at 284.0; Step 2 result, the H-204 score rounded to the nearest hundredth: 0.21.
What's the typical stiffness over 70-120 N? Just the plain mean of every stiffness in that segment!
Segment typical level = 412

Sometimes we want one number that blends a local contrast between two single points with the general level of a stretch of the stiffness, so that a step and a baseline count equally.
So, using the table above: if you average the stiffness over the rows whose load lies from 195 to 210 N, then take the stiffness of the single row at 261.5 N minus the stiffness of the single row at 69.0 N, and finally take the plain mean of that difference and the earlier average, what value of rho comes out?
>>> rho 145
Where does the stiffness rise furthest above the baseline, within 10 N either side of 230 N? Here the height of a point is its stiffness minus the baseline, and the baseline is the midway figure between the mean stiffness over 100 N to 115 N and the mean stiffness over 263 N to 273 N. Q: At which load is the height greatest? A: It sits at 221.5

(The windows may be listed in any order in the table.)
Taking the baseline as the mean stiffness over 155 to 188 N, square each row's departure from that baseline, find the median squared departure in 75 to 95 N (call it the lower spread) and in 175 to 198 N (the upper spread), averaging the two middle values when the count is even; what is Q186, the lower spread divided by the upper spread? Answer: 1.77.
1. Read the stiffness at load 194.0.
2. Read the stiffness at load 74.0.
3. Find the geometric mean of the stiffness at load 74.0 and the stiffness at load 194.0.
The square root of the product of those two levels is 418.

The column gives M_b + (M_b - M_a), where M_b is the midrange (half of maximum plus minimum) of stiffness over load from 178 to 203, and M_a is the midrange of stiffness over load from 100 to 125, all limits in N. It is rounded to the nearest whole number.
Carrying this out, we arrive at 393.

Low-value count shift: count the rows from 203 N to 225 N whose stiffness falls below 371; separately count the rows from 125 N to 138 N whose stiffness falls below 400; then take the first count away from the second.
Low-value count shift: 3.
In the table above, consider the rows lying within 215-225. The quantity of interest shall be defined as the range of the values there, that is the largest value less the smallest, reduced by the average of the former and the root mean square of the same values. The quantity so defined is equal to -169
